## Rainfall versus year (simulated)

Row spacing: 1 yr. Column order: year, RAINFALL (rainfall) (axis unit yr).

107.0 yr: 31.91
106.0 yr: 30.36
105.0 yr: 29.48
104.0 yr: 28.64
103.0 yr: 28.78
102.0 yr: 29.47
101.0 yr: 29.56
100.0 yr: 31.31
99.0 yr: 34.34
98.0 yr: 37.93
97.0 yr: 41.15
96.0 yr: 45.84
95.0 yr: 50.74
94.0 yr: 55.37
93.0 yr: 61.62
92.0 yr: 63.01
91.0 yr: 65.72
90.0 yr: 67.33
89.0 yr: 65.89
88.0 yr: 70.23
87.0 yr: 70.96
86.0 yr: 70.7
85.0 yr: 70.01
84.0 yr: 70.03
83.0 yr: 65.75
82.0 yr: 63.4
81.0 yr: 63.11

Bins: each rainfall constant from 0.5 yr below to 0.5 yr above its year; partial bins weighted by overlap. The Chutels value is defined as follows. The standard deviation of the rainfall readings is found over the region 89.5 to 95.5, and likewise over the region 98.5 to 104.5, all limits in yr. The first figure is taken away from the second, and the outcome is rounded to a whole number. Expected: -4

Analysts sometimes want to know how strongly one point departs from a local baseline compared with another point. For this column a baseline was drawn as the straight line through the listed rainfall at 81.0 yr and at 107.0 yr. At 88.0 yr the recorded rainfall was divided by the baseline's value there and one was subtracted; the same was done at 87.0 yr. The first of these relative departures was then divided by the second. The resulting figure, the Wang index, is 1.1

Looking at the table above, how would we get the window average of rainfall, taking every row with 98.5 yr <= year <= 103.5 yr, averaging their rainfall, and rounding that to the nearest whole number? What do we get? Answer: 31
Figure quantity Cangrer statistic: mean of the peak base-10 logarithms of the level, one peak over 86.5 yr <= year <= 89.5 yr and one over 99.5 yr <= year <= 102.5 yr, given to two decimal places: 1.67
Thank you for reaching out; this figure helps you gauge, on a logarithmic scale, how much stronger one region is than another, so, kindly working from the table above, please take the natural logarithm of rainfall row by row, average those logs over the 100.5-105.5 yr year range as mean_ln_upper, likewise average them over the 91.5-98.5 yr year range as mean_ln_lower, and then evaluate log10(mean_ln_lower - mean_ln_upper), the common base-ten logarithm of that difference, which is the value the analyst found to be -0.27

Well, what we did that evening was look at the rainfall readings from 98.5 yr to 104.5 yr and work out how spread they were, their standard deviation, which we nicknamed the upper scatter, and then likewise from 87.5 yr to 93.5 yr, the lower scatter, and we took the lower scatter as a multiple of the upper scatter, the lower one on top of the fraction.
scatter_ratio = 1.4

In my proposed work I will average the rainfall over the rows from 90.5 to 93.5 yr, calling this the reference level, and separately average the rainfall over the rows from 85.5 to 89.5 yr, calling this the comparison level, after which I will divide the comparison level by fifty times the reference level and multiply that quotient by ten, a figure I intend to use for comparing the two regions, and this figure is 0.22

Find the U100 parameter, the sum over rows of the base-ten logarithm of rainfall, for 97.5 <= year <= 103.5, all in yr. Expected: 9.0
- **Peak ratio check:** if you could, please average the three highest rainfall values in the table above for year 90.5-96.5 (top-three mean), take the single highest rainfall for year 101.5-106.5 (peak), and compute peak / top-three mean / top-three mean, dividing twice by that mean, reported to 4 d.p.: 0.0075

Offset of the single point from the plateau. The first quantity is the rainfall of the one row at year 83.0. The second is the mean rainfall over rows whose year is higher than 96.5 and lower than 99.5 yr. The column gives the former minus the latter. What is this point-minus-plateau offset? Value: 28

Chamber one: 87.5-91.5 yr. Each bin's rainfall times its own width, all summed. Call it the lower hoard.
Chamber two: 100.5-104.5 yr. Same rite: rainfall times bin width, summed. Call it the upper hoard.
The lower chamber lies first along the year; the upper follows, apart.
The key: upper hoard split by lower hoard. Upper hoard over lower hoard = 0.43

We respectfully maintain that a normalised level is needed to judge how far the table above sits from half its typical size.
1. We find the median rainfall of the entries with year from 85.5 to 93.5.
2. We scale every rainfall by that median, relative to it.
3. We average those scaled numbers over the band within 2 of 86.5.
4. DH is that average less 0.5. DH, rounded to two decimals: 0.56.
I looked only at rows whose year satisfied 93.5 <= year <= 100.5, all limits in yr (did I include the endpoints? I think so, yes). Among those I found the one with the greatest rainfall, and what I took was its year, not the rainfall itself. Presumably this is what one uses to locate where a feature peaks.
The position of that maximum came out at 94.0 yr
